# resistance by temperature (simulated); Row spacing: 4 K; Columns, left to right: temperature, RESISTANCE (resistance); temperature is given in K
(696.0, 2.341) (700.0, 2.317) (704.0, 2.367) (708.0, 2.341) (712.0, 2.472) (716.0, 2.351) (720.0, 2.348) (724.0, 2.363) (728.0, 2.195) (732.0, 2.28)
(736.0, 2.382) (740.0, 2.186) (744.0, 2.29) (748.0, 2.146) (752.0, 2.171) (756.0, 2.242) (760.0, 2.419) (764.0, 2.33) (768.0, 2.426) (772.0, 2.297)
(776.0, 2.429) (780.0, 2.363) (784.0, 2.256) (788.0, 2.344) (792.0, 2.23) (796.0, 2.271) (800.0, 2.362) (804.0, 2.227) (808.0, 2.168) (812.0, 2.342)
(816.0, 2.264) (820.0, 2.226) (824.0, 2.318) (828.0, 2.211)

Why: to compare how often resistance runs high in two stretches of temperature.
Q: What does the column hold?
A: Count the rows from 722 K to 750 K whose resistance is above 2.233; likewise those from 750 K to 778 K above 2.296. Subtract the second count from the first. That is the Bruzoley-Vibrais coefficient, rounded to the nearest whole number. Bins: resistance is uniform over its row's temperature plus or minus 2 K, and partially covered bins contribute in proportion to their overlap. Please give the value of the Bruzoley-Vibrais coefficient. -1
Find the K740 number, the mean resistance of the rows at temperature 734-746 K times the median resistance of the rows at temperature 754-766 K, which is 5.33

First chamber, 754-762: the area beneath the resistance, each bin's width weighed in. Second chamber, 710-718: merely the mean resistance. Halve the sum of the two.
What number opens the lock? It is 10.5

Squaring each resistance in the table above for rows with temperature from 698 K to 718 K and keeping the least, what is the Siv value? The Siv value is 5.37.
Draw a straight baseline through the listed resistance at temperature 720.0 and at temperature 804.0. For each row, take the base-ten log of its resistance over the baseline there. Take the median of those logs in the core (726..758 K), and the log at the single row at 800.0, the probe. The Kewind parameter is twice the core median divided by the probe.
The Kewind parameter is -1.5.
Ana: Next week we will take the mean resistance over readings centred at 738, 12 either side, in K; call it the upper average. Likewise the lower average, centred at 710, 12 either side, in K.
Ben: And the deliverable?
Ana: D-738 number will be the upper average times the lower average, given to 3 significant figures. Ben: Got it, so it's 5.32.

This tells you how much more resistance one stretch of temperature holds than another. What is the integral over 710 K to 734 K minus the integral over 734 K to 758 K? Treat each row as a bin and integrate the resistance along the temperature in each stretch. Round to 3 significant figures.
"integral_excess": 2.37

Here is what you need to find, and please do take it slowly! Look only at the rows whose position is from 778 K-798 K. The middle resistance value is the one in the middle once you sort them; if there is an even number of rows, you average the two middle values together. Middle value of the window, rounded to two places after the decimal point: 2.27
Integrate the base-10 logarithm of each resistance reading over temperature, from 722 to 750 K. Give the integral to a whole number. 10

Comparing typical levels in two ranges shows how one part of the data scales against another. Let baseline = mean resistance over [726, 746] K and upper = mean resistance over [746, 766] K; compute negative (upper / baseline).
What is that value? -1.00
